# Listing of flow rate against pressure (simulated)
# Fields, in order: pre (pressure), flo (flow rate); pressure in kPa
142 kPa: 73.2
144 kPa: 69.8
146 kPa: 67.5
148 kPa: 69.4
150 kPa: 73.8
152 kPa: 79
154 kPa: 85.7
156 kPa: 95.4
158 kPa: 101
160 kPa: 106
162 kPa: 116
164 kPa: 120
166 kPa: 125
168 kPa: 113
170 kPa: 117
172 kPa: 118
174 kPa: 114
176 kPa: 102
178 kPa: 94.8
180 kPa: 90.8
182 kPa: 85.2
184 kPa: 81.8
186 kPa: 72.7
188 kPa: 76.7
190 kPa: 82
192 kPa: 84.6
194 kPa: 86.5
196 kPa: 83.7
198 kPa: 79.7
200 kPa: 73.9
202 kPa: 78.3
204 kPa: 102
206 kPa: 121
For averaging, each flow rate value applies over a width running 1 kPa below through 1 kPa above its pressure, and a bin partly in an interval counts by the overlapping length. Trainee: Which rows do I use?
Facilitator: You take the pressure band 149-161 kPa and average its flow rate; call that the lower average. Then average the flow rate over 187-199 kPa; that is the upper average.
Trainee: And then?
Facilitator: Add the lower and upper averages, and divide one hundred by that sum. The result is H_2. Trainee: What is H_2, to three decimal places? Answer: 0.580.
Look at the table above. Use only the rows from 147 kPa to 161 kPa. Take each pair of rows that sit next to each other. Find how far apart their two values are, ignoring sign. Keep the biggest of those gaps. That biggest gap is 9.7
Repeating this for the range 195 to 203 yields 5.8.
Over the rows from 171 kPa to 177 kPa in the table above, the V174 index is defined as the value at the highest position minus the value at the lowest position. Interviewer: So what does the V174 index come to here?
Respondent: -16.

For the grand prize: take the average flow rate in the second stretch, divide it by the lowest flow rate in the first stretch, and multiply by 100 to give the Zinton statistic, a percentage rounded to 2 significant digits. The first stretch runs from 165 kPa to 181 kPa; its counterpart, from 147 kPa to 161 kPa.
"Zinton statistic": 96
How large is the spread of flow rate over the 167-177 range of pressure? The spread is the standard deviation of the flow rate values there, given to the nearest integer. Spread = 6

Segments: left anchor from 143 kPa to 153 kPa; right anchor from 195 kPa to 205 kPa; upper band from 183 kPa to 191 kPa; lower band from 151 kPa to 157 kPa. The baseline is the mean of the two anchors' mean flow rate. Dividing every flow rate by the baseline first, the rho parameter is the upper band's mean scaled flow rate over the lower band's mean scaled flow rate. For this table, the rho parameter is 0.90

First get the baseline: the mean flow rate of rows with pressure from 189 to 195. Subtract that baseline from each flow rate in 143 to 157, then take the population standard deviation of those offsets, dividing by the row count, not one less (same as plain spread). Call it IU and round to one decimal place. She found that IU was 9.5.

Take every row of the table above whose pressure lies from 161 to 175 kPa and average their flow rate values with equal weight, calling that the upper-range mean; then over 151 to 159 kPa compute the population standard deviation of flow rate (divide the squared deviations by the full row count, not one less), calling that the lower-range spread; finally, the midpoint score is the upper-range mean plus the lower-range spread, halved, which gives 63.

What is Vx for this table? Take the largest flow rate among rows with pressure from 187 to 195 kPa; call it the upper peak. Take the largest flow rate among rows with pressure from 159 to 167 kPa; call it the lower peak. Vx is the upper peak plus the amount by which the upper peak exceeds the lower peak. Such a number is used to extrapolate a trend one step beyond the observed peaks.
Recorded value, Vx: 48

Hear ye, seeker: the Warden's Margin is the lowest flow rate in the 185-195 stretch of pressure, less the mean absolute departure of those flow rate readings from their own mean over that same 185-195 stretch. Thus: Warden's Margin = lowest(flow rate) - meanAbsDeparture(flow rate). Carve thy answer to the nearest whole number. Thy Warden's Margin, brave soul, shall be 68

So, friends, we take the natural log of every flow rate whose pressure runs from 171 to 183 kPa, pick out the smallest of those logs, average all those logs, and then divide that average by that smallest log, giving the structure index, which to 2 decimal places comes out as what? 1.04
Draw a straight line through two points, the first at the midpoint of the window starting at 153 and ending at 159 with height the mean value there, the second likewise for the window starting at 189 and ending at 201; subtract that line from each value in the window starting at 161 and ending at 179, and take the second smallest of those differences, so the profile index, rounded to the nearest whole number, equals 14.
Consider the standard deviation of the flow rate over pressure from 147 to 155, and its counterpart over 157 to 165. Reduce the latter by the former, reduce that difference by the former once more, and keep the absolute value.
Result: 5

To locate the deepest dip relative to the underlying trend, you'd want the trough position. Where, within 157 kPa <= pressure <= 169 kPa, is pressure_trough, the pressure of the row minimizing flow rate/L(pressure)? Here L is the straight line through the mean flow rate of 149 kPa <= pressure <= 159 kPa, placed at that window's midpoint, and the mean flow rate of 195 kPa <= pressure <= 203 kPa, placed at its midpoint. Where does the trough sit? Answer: 158 kPa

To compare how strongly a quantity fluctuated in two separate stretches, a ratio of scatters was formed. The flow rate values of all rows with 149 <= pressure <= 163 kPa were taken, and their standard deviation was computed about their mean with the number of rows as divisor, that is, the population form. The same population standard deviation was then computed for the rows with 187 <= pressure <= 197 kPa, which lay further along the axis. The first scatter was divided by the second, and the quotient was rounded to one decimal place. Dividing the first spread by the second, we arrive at 4.2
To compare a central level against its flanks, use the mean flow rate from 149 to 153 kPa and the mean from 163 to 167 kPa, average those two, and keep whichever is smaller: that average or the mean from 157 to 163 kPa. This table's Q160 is 99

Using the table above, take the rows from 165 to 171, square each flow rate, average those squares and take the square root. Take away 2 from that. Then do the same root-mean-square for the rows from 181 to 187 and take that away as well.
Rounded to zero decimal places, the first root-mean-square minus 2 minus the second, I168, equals 36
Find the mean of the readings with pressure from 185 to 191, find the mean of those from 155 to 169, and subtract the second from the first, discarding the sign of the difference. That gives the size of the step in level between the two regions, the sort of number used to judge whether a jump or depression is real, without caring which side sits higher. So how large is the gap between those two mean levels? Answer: 34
